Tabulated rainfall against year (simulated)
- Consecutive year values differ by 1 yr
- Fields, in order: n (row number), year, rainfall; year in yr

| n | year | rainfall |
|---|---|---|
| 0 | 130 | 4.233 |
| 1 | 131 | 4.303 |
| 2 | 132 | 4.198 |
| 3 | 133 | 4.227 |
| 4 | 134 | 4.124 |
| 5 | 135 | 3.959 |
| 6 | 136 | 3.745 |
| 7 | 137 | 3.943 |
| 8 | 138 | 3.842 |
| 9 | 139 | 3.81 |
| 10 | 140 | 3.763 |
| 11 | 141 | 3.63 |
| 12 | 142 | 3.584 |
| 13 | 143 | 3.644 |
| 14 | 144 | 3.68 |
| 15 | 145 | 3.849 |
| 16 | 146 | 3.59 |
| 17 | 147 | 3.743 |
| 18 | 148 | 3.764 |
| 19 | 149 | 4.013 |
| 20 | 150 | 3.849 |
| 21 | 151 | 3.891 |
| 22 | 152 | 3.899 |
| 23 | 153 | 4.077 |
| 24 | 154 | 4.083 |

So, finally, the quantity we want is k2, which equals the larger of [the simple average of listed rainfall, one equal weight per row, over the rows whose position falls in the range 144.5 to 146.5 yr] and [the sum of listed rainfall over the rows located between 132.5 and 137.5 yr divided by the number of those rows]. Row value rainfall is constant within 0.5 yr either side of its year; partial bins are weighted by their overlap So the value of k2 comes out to 4.00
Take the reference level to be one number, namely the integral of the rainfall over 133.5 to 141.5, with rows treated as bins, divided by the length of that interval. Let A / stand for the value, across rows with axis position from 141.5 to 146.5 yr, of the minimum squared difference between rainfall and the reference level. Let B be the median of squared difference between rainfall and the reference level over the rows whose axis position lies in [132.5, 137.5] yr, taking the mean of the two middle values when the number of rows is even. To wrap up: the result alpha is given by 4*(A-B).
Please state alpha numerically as -0.05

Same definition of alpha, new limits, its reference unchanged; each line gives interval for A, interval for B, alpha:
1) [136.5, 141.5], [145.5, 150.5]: -0.05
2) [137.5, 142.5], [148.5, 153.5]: -0.01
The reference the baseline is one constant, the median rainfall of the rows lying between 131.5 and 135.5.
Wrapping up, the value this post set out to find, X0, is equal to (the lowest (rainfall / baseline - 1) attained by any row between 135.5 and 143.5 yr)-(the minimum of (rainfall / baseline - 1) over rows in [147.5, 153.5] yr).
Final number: -0.04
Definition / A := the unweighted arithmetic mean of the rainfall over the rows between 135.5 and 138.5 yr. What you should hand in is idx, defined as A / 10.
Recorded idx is 0.384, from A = 3.84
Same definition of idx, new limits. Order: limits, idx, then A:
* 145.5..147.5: 0.367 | 3.67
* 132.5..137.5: 0.400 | 4.00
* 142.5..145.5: 0.372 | 3.72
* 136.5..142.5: 0.376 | 3.76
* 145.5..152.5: 0.382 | 3.82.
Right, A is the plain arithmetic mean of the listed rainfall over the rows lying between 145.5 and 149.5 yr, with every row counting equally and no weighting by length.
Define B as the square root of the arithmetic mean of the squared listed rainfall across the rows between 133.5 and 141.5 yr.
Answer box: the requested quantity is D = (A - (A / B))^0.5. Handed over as 1.67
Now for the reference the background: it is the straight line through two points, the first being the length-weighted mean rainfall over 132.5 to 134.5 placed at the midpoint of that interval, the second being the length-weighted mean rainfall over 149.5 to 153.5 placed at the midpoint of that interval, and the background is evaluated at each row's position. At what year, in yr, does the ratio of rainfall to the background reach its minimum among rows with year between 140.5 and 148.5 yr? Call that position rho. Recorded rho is 142 yr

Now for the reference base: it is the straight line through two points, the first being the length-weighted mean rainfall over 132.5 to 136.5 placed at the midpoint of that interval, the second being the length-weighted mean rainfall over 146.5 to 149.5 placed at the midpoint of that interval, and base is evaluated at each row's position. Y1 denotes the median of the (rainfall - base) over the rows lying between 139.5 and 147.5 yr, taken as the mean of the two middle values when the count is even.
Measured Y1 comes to -0.2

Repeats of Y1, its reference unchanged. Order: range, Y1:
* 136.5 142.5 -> -0.2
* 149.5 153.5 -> 0.1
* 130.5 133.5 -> 0.2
